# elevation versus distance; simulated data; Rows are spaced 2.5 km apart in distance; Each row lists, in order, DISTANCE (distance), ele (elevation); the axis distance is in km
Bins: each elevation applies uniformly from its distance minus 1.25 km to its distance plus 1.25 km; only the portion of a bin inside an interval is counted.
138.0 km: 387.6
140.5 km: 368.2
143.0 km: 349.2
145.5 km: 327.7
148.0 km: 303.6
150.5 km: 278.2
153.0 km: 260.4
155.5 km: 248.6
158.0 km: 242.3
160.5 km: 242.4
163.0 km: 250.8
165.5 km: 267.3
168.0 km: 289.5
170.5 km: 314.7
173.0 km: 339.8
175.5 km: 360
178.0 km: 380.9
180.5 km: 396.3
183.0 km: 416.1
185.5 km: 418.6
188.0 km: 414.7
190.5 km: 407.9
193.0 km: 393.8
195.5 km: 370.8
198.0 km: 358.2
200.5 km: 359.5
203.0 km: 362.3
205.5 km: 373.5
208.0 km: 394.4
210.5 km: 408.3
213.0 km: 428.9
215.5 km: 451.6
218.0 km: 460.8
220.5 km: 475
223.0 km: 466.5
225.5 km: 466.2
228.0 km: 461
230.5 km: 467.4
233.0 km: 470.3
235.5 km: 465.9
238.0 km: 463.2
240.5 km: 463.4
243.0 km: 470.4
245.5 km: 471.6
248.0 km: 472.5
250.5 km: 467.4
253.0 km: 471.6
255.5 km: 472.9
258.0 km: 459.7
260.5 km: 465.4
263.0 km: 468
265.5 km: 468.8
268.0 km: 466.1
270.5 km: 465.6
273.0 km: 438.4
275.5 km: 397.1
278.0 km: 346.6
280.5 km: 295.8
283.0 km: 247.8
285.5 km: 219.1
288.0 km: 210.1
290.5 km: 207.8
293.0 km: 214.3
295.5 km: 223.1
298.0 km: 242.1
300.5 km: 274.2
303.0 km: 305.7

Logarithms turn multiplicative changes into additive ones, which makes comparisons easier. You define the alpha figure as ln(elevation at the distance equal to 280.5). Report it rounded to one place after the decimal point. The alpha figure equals 5.7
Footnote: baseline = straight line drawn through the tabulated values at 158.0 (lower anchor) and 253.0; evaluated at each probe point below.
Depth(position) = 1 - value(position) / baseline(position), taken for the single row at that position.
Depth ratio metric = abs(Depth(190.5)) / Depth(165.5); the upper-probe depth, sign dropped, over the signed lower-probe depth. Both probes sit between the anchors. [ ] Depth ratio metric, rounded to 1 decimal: -10.3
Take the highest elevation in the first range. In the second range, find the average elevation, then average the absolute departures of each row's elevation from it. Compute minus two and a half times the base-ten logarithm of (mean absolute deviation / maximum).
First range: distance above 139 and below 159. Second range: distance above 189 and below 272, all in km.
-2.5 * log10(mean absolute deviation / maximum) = 2.58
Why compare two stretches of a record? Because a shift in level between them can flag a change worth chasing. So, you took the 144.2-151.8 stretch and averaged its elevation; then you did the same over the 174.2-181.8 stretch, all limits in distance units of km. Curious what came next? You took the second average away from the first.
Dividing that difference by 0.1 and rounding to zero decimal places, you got -759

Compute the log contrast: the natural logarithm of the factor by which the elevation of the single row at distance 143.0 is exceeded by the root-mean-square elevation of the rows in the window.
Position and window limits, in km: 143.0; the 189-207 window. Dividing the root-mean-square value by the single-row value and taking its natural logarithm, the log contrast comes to 0.1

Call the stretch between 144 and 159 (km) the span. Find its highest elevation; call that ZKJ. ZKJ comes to 327.7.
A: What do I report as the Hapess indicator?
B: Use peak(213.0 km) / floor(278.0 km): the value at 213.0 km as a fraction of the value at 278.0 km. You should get 1.2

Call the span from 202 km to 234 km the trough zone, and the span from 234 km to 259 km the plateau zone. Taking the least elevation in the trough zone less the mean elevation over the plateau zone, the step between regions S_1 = -106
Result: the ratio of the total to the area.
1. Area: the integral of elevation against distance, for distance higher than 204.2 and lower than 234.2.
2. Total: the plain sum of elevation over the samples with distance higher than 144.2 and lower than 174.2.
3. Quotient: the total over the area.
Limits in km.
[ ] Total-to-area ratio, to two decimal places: 0.25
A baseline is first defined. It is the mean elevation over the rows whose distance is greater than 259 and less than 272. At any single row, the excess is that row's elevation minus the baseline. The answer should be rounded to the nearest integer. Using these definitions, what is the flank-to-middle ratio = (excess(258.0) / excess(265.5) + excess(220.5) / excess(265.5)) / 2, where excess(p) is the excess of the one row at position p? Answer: 0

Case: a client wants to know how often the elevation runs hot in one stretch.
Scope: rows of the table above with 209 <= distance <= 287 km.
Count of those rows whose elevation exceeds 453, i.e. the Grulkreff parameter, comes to 22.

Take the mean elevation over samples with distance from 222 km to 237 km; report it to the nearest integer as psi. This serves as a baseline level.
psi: 466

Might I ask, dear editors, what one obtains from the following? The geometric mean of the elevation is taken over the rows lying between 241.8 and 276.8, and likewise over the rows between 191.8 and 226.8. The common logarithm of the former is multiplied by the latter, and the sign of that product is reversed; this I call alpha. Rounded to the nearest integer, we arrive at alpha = -1092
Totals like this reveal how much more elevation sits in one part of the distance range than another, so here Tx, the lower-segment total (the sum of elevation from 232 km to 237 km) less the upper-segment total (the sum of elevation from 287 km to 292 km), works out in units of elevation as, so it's 518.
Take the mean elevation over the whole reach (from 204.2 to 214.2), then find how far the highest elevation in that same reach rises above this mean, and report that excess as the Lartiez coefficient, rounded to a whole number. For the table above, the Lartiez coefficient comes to 28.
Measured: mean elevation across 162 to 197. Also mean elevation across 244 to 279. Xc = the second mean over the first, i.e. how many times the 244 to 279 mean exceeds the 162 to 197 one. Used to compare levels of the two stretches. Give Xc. 1.26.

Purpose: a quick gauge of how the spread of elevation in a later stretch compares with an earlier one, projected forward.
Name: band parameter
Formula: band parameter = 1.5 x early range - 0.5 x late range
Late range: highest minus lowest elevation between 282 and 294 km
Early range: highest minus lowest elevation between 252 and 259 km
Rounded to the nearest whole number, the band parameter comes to 0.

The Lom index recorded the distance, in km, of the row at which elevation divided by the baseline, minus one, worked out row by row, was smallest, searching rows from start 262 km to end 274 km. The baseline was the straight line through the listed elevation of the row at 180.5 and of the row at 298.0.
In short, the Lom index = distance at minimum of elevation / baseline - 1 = 273.0 km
